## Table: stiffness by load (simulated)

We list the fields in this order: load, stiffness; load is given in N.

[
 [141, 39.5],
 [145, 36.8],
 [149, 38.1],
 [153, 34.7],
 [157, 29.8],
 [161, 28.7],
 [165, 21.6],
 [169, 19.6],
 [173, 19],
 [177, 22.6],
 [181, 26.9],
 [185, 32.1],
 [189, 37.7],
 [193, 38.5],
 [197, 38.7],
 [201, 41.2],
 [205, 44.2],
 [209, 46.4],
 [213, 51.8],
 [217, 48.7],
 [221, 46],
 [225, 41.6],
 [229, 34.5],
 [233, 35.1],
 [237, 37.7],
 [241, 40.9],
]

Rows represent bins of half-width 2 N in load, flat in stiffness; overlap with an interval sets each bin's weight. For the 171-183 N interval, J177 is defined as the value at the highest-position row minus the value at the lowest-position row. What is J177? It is 8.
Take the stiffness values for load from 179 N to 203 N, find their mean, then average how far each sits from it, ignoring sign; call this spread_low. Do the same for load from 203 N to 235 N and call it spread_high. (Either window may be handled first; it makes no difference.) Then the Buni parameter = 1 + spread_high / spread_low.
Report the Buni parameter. 2.15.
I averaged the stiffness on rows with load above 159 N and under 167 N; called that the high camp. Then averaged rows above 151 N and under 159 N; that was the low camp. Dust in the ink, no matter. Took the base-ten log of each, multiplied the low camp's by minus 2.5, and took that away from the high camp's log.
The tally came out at 5.17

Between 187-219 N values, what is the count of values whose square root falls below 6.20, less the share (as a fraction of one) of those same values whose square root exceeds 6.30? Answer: 0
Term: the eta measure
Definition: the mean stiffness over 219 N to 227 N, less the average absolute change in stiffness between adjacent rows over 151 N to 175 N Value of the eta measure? 40.7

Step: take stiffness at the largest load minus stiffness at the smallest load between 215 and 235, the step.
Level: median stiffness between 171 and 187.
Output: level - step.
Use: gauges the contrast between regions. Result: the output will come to 38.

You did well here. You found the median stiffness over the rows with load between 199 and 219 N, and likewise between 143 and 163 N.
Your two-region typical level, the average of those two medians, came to 41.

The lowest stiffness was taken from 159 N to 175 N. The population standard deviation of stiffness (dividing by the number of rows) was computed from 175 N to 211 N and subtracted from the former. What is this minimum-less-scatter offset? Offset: 11.6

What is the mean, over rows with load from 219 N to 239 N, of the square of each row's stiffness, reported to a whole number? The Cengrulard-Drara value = 1538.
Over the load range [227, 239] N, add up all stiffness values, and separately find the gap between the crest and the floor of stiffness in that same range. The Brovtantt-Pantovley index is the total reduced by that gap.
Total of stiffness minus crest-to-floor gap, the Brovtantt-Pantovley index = 104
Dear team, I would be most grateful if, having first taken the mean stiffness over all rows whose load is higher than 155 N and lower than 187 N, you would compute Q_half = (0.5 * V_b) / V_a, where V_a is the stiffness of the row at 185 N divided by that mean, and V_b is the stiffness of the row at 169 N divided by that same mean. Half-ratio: 0.31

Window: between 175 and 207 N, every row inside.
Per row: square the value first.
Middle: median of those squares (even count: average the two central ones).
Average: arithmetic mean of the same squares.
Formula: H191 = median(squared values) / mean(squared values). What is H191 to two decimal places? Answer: 1.13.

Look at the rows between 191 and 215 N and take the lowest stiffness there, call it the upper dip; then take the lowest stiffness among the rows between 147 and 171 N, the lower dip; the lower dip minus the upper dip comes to -19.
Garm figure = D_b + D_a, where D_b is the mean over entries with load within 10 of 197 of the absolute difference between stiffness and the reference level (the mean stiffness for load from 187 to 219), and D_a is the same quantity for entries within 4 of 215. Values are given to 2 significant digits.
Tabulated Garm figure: 11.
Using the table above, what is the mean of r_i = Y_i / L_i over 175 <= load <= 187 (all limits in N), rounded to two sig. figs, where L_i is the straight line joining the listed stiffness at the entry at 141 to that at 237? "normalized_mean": 0.70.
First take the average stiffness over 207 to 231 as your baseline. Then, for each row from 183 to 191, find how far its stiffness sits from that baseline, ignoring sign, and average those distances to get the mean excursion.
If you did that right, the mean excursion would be 10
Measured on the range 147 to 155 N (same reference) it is 8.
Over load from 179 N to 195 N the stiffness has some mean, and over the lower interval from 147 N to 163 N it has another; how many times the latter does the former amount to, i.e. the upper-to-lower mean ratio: 1.0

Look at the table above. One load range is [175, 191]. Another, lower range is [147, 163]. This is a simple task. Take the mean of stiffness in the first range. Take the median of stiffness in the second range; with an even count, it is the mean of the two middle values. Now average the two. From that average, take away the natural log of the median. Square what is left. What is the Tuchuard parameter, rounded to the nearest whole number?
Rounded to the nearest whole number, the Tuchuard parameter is 760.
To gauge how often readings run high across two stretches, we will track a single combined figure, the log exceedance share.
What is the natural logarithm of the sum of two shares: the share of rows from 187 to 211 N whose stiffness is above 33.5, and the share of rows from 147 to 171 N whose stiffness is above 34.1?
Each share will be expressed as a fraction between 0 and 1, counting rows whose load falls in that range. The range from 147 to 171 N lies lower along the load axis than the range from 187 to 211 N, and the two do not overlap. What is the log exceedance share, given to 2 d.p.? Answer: 0.29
